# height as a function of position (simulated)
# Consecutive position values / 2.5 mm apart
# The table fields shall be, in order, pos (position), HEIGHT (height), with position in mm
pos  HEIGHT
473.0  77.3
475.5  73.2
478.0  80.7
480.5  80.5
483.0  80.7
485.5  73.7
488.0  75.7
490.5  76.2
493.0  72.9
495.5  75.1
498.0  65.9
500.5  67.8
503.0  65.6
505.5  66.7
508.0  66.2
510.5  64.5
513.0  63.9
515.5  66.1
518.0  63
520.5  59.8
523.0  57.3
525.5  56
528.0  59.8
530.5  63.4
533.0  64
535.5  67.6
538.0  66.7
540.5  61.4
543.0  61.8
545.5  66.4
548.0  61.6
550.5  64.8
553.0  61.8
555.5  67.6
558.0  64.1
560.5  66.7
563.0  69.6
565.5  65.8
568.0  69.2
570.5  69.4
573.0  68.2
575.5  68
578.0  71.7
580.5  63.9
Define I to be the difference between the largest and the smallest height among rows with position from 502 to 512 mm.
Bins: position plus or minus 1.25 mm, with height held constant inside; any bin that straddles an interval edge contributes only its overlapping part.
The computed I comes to 2.2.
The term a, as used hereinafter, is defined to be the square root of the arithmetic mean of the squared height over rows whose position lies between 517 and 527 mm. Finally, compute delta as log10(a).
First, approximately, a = 59.1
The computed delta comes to 1.77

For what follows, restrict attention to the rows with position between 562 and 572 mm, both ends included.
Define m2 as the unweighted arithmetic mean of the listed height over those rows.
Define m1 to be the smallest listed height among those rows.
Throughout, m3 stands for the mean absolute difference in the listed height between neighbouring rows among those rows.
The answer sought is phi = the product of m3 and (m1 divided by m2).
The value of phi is 2.4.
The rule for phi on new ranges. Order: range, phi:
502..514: 1.0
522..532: 2.7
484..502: 2.9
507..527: 1.9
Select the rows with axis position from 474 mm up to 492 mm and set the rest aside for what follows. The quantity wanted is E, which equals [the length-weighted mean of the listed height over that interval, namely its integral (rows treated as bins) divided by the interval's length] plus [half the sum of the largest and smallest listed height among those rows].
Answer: 154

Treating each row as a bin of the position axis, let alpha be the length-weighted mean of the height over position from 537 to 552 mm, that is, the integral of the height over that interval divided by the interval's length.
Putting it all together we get 64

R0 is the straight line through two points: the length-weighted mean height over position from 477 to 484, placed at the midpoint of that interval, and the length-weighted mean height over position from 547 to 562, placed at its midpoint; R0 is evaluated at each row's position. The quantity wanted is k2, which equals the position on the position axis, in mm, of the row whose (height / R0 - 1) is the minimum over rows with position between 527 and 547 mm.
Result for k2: 528.0 mm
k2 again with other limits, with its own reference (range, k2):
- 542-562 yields 543.0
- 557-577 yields 558.0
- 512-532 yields 525.5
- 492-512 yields 498.0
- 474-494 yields 475.5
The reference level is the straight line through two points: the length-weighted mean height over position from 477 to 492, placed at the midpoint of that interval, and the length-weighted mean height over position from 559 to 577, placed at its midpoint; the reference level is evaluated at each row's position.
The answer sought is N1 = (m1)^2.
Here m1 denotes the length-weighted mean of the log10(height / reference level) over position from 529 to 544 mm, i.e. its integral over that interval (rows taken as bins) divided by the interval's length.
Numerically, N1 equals 0.0024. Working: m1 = -0.05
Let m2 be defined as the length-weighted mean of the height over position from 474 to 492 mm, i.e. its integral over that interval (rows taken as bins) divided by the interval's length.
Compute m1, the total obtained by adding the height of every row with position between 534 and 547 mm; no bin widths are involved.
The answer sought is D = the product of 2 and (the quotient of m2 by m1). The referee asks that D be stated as 0.48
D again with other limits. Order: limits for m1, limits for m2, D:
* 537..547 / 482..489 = 0.60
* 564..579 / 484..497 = 0.36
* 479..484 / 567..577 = 0.85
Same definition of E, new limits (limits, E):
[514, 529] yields 121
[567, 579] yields 139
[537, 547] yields 128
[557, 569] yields 134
